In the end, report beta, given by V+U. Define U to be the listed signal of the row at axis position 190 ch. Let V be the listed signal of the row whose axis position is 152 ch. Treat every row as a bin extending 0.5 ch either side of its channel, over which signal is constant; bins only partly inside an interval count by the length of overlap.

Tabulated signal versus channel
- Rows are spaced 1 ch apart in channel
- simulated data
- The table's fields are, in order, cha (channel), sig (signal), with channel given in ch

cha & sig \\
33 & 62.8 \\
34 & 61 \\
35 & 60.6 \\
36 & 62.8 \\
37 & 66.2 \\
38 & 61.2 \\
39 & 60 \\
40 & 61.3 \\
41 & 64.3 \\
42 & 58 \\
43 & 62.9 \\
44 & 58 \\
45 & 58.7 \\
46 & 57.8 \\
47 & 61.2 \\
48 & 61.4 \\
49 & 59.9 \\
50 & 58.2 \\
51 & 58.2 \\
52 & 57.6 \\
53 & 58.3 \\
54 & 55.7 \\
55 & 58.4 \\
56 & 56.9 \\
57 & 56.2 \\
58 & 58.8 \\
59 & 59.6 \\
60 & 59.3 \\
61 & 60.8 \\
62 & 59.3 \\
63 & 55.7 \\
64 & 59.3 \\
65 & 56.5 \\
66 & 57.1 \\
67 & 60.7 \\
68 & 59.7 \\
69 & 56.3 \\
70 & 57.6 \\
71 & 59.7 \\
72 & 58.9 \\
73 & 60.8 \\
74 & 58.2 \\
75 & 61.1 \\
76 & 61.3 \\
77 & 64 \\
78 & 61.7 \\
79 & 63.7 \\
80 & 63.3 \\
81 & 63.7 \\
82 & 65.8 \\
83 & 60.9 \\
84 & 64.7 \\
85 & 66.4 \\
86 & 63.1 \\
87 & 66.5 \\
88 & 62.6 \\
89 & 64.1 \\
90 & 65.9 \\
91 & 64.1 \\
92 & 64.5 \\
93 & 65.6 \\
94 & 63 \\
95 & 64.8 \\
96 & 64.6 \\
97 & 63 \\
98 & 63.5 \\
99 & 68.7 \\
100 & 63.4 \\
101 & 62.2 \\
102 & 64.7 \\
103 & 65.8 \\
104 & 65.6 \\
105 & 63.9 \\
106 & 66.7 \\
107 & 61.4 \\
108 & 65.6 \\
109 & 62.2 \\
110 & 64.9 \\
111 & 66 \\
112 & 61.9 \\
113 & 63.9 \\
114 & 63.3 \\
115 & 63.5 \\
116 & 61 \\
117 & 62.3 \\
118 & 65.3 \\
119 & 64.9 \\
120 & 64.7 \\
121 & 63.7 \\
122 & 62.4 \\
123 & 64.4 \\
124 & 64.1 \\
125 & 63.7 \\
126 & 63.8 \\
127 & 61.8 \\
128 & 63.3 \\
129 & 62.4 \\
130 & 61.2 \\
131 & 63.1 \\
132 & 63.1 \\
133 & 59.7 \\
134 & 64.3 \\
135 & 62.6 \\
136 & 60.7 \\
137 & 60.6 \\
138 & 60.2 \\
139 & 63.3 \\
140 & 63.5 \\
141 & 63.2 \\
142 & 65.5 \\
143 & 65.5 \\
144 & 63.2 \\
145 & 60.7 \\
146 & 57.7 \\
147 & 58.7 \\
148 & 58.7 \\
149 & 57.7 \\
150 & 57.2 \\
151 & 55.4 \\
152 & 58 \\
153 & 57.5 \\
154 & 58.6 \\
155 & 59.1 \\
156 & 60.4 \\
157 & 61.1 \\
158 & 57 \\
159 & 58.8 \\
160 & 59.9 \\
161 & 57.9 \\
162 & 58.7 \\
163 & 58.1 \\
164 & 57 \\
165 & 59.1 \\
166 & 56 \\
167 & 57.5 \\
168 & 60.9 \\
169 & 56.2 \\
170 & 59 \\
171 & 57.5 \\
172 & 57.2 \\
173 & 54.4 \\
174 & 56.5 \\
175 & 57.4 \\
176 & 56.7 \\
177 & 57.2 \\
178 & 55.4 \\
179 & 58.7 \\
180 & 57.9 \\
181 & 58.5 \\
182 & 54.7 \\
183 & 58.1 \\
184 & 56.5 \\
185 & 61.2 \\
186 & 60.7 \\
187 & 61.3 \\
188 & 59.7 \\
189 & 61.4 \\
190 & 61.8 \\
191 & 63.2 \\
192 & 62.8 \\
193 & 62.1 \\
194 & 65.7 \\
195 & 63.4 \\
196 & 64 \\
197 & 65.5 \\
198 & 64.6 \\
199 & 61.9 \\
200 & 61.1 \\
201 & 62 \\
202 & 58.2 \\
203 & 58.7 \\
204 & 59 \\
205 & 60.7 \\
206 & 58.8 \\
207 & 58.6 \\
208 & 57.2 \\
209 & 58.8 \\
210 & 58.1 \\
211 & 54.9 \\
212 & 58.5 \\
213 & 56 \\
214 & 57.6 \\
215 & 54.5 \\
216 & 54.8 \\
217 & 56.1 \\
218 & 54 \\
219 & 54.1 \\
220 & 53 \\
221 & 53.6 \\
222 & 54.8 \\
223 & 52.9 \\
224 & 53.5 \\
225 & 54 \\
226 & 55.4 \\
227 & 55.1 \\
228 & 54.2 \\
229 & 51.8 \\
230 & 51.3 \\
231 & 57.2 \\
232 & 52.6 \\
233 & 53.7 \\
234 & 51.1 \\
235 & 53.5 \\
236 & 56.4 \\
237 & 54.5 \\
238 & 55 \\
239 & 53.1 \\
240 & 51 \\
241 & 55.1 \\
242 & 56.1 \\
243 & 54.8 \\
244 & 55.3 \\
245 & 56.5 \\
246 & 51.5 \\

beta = 120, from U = 61.8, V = 58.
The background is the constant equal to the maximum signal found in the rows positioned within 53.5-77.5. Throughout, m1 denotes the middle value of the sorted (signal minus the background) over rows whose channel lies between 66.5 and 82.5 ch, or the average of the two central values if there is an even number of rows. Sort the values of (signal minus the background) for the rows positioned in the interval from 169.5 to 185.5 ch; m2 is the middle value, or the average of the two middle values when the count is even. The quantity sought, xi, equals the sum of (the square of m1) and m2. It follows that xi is 3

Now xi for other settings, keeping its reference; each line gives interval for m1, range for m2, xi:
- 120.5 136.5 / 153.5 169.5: -5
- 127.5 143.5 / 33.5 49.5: -2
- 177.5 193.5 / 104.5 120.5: 14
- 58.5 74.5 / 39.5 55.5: 16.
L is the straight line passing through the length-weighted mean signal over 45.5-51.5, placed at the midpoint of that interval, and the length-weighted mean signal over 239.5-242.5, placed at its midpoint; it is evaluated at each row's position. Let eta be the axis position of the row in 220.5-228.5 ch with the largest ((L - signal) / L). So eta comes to 223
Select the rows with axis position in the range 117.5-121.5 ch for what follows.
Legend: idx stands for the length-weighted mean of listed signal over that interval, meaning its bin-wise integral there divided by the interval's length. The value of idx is 65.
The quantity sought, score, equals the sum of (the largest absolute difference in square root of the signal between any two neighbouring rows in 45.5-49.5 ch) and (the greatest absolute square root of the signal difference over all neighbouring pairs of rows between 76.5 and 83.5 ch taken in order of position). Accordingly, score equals 0.53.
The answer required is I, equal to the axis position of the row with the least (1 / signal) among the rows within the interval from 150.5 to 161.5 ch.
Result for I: 157 ch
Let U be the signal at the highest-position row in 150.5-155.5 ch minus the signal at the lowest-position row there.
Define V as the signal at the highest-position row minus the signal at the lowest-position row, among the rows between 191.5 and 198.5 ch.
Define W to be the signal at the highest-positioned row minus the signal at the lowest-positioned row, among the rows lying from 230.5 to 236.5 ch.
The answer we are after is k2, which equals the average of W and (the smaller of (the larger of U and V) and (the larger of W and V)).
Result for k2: 0.5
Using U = 3.7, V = 2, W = -0.8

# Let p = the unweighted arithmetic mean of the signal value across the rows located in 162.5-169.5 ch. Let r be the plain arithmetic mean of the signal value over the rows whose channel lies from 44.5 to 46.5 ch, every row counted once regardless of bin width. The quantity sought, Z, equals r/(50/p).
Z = 67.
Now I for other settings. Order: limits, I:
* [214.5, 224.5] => 217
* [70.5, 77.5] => 77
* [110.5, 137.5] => 111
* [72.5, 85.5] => 85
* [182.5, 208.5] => 194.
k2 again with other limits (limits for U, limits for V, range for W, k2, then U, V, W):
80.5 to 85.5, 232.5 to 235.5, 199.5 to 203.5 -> -1.3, 2.7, 0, -2.4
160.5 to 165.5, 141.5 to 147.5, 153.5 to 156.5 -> 1.5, 1.2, -7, 1.8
